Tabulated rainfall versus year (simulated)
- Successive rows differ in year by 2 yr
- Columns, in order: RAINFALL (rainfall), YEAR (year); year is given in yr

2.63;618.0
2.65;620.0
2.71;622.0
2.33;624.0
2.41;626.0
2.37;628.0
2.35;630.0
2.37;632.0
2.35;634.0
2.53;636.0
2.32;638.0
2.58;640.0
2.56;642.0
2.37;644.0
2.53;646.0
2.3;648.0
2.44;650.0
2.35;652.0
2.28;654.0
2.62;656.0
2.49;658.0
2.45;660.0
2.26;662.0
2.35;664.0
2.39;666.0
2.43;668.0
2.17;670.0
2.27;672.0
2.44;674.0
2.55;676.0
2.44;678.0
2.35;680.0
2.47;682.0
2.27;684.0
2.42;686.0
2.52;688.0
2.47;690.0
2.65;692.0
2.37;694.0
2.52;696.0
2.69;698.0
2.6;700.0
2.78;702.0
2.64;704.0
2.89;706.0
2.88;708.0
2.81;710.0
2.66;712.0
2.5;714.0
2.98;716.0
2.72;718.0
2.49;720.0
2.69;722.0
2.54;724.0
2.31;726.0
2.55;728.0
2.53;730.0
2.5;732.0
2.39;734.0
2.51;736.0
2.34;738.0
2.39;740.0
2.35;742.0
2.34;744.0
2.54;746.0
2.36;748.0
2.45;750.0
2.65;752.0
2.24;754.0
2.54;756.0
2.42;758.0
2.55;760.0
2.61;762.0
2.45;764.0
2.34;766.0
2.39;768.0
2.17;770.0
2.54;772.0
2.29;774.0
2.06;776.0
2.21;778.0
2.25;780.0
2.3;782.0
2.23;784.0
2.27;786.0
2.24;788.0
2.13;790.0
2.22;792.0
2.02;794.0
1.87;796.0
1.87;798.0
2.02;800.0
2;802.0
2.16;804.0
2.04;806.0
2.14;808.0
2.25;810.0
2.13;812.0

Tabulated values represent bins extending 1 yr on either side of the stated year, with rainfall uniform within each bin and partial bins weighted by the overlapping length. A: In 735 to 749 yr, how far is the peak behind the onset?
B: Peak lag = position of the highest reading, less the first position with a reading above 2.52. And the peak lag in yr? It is 0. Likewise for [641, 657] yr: 14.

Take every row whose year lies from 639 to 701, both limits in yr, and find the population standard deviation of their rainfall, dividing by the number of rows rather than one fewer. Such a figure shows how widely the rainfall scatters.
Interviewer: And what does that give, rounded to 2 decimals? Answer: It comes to 0.12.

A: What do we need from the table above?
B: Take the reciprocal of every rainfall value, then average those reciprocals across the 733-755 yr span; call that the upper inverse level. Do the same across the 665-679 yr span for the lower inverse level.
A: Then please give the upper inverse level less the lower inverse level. -0.01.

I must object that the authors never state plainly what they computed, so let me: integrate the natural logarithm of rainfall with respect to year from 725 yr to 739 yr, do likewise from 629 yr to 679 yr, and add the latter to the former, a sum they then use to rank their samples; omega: 56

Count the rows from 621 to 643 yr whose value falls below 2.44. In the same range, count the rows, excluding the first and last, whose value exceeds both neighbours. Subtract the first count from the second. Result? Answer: -3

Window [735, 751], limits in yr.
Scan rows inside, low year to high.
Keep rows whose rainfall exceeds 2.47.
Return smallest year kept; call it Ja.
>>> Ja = 736.0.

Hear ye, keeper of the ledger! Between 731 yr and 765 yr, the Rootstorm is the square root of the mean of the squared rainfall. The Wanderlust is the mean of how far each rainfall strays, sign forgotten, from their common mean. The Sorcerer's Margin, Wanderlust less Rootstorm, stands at -2.36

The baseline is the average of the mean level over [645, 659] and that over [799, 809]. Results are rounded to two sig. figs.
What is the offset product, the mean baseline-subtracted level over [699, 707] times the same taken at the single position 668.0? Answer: 0.085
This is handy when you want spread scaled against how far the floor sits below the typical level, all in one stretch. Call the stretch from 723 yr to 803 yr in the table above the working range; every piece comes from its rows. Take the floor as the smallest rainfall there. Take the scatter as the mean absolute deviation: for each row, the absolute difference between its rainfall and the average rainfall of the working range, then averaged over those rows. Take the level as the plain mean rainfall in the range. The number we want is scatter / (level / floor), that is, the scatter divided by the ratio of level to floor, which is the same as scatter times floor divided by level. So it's 0.13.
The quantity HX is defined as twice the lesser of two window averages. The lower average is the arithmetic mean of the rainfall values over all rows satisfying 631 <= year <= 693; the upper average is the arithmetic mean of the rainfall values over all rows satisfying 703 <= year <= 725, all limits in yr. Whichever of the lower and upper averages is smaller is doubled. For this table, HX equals 4.8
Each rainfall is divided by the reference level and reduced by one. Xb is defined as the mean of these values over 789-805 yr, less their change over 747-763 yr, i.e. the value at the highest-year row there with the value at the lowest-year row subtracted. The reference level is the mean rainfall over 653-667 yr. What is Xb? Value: -0.26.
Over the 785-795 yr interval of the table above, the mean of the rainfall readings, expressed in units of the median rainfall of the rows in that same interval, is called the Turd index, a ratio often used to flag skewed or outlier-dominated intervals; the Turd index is 0.98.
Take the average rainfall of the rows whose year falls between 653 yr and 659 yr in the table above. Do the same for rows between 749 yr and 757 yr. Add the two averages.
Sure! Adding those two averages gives 4.93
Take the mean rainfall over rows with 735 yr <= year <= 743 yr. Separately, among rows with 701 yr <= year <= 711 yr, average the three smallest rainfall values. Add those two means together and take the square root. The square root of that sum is 2.27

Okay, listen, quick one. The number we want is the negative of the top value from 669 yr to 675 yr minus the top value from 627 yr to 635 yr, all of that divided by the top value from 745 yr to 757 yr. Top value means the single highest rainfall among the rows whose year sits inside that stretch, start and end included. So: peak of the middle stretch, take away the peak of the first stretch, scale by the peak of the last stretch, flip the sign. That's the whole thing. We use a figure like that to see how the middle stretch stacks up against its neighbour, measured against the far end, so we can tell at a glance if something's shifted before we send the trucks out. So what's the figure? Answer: -0.026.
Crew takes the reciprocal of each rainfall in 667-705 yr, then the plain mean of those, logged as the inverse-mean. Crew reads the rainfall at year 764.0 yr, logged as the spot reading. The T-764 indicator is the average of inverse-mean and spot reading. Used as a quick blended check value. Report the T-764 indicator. 1.43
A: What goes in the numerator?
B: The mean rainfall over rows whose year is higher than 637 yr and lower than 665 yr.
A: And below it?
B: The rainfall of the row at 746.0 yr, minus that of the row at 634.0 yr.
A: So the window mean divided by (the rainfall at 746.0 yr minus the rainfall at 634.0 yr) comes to 13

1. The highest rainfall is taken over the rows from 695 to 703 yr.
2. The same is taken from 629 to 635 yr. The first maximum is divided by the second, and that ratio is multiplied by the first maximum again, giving 3.3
